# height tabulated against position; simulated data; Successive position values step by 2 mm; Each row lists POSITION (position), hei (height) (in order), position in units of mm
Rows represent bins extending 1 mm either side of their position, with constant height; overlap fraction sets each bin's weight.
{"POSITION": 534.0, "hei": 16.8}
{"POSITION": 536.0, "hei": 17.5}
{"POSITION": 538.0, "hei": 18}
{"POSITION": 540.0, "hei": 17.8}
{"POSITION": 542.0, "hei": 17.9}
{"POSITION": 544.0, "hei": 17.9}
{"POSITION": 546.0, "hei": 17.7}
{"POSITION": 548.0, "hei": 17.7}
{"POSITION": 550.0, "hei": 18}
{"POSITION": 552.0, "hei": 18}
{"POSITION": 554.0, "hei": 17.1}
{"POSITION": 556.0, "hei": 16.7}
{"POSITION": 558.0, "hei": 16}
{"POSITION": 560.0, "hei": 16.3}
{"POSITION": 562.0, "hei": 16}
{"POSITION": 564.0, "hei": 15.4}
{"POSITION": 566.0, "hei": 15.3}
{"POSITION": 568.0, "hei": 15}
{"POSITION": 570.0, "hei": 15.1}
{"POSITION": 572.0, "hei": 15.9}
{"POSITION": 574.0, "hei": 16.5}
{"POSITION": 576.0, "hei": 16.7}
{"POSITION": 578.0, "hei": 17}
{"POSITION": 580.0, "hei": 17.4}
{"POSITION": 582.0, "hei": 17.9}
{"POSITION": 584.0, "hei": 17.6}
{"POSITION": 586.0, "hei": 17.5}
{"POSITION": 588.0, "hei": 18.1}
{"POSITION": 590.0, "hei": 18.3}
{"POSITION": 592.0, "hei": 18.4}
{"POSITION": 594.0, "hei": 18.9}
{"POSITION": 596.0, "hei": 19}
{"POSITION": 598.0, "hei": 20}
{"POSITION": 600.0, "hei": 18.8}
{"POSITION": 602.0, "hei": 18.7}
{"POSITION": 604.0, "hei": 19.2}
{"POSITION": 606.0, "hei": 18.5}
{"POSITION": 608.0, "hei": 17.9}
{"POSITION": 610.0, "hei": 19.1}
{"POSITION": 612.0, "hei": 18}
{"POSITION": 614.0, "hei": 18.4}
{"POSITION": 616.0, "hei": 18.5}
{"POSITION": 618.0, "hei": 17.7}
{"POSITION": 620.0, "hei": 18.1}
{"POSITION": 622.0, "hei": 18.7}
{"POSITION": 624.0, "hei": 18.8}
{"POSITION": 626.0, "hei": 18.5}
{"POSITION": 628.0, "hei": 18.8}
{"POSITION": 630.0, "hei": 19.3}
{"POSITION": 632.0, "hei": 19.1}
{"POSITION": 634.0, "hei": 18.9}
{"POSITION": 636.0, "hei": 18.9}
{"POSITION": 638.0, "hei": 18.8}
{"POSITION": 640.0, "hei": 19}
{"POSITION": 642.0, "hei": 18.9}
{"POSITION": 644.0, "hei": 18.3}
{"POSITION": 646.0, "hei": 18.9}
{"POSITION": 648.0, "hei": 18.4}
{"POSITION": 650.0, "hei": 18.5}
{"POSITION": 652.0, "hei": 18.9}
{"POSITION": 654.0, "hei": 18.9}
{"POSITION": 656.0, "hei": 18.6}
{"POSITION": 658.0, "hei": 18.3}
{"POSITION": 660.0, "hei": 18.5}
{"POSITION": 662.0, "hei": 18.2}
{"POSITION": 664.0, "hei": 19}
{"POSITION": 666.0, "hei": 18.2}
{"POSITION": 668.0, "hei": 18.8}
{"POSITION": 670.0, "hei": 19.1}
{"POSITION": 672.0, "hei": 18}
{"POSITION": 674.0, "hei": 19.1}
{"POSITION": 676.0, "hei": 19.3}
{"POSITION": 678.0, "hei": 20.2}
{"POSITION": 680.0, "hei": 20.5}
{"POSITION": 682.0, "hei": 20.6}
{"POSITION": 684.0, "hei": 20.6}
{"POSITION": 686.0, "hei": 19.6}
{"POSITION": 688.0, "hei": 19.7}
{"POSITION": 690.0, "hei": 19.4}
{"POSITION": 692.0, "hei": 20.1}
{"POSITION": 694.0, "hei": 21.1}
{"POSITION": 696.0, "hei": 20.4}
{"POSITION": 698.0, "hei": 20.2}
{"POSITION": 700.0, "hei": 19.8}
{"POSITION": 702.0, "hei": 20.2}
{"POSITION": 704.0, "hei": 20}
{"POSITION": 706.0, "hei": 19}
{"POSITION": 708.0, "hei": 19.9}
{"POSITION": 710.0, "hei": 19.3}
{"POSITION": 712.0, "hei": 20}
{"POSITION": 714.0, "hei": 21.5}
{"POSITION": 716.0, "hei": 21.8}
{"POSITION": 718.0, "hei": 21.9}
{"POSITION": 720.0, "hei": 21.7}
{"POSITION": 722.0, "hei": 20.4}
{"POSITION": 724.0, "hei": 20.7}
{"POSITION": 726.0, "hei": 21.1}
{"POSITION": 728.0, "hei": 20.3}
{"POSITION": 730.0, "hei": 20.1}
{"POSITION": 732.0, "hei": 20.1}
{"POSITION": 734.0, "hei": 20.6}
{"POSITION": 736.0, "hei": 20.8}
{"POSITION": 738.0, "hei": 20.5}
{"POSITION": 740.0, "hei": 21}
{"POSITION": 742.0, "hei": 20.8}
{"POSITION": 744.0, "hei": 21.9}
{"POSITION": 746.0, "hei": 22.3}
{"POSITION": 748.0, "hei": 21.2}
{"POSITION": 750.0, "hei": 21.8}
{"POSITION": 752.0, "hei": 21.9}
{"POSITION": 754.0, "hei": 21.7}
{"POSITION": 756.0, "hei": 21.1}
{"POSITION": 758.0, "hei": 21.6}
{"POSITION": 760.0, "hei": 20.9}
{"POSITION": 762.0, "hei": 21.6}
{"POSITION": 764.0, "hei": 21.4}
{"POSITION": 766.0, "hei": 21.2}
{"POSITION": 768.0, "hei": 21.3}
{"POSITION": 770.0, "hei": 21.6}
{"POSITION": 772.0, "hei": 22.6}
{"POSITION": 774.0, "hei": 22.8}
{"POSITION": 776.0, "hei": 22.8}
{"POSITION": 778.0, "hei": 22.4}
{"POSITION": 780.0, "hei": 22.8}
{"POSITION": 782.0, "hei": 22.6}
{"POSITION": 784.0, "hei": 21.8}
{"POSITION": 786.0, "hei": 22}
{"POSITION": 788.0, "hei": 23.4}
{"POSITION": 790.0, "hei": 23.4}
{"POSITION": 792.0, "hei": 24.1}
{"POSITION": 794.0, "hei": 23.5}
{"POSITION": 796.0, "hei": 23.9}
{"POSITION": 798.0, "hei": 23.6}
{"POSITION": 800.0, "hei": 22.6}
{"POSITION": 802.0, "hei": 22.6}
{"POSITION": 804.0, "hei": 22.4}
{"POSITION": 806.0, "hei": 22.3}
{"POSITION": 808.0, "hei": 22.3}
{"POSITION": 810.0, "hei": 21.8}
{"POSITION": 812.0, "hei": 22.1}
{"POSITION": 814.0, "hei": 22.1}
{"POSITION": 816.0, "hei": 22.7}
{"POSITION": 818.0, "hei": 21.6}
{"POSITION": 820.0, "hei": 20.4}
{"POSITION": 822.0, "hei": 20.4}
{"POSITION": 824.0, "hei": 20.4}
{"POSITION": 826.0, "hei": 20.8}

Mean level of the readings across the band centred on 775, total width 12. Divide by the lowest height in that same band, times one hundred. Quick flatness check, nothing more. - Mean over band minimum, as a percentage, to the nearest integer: 104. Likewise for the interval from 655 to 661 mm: 101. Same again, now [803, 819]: 103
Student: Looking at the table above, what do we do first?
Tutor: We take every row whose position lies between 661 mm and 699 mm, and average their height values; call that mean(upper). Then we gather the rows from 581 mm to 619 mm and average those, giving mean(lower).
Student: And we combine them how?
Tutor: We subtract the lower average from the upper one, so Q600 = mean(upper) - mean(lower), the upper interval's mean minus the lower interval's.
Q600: 1.1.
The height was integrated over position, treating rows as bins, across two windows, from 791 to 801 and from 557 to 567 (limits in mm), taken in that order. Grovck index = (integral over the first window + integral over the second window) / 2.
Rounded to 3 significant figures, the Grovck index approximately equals 197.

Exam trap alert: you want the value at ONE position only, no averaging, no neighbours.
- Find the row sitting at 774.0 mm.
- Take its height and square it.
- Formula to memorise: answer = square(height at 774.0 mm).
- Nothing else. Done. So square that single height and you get 520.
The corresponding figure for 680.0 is 420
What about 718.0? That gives 480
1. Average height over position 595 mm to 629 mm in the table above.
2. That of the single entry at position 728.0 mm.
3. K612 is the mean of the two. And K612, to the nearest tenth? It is 19.5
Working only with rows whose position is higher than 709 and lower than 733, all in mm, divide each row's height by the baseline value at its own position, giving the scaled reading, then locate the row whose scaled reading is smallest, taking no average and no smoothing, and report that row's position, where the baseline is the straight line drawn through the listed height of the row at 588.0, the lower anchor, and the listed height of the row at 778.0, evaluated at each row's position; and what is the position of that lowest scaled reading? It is 710.0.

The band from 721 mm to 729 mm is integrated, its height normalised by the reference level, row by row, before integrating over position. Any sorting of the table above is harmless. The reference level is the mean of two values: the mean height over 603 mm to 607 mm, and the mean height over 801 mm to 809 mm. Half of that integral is 4.0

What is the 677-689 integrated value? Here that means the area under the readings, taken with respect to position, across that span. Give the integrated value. 242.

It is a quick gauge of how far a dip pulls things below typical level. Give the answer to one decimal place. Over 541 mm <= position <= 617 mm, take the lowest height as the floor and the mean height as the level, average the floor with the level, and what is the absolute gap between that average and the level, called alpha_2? 1.3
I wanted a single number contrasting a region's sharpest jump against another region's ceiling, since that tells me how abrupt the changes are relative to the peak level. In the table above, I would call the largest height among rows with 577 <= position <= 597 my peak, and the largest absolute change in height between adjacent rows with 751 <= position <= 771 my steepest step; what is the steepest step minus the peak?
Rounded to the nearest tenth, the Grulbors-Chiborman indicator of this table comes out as -18.3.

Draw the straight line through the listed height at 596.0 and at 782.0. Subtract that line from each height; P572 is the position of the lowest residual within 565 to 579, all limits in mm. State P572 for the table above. 568.0 mm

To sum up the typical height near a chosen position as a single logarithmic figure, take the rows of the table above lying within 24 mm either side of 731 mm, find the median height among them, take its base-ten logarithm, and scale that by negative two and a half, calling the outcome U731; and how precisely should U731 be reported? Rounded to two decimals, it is -3.30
